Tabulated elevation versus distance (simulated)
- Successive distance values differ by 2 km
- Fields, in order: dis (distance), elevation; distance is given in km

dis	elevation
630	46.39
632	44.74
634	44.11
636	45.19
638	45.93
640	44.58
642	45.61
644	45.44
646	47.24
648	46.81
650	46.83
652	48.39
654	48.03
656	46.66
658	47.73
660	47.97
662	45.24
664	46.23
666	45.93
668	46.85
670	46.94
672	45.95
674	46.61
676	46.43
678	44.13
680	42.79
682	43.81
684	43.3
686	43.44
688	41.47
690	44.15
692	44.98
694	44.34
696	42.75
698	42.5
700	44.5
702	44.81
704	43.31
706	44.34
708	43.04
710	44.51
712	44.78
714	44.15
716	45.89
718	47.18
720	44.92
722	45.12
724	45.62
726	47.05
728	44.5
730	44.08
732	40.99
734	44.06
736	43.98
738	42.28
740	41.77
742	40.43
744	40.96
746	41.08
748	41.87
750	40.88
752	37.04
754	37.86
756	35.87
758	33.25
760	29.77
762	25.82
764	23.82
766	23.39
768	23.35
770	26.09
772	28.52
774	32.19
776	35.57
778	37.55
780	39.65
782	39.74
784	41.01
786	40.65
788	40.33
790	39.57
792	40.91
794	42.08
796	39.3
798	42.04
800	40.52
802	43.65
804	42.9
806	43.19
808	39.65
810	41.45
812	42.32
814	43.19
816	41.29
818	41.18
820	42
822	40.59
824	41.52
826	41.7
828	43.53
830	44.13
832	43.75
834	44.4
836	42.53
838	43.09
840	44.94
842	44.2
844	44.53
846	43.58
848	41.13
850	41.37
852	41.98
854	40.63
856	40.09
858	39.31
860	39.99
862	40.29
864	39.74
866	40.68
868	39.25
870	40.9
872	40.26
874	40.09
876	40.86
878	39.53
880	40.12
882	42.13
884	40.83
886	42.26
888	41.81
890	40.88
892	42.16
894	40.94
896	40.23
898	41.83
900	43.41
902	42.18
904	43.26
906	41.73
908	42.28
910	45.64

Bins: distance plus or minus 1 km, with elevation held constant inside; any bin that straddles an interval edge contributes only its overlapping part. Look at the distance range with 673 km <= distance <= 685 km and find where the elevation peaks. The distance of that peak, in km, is 674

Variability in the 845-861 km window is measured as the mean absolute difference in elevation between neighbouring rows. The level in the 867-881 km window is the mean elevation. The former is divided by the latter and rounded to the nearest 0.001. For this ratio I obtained 0.024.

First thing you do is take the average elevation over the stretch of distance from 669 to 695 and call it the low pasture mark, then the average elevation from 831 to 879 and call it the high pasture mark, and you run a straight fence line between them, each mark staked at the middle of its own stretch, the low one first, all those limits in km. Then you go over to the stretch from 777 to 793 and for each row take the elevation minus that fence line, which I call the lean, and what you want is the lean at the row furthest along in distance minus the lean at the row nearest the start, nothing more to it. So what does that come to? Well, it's 4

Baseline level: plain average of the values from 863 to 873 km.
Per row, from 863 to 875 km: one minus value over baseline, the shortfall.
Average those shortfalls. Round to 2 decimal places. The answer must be 0.00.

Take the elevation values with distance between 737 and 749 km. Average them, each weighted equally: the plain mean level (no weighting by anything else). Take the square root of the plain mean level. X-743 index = 6.43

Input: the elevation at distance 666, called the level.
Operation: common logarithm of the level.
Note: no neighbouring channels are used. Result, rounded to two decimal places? 1.66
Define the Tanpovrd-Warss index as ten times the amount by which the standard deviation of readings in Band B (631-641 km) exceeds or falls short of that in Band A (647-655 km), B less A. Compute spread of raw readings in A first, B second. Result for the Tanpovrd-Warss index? -1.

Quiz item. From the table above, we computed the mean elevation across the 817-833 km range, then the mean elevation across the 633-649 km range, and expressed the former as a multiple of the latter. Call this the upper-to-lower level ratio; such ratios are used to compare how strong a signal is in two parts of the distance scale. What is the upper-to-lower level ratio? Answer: 0.93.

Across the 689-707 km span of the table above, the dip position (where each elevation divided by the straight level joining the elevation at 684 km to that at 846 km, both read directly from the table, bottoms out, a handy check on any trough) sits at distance 698 km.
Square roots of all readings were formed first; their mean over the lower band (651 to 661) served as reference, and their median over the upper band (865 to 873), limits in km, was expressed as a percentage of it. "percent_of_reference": 92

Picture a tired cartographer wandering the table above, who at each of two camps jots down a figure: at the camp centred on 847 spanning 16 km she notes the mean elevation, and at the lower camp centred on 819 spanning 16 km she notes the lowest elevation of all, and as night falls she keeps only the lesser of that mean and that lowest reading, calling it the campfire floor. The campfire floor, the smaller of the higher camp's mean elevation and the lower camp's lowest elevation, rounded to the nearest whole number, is 41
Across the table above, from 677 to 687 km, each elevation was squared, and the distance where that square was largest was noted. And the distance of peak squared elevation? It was 678 km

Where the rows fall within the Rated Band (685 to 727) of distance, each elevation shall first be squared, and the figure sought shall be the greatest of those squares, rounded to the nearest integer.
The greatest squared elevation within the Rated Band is 2226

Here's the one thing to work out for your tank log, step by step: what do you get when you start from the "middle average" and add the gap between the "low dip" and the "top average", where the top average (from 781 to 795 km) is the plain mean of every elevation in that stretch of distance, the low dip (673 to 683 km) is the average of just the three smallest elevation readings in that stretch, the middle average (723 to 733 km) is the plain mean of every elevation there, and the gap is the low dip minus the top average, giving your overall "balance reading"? 47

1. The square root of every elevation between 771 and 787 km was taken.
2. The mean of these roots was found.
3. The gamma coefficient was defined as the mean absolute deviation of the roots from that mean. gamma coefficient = 0.30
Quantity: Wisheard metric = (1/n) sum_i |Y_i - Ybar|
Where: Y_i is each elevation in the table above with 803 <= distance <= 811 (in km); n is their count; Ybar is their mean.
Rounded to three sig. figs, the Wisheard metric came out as 1.25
